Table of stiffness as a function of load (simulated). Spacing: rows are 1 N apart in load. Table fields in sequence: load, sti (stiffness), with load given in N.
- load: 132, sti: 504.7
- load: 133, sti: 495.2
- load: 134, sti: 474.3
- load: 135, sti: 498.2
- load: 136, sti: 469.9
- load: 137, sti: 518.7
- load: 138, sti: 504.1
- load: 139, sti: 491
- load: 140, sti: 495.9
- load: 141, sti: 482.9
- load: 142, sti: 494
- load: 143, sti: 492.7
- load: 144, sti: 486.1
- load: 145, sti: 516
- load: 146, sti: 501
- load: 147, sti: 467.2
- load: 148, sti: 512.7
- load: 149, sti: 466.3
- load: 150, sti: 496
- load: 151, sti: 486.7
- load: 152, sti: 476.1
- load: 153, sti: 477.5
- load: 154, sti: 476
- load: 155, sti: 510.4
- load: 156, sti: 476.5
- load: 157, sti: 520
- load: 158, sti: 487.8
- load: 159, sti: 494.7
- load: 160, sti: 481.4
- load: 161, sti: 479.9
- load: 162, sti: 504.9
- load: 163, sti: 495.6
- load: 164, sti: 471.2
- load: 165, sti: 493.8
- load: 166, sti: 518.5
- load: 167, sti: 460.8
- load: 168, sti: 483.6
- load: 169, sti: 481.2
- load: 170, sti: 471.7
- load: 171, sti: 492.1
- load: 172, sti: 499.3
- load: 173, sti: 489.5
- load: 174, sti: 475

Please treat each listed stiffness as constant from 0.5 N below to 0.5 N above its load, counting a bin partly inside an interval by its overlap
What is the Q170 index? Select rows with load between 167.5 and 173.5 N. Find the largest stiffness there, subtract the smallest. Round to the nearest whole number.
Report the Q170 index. 28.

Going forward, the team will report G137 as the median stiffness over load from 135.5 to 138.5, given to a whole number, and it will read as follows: 504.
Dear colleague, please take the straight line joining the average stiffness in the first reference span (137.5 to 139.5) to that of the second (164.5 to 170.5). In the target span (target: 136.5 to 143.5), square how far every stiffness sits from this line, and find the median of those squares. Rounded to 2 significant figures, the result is 40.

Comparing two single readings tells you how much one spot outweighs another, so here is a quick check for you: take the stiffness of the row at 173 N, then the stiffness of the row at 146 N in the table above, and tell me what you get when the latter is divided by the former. 1.02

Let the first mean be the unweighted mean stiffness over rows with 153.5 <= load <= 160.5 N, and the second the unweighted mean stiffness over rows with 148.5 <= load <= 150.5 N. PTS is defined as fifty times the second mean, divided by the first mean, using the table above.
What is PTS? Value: 48.9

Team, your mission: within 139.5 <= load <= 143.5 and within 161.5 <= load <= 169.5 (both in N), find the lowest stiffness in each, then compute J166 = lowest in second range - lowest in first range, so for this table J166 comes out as -22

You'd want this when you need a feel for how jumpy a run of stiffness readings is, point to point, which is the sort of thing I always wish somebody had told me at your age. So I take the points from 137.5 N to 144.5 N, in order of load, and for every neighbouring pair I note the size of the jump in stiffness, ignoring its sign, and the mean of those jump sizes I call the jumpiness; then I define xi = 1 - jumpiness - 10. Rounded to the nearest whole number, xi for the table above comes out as -17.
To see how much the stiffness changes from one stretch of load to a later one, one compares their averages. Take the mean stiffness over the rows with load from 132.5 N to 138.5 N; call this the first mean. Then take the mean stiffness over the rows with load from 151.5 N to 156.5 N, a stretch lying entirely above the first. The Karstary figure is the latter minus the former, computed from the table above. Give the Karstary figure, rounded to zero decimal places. -10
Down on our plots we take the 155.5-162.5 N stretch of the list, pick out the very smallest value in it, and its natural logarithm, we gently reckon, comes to 6.166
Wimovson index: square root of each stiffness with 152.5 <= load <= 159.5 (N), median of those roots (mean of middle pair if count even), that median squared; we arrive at 488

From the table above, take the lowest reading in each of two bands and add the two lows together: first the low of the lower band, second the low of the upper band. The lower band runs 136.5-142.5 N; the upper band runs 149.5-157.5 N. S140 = 959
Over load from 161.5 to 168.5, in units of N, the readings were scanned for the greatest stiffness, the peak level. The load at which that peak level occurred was 166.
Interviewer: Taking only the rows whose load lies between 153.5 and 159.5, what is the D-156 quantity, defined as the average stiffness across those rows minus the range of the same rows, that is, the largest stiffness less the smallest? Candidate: 450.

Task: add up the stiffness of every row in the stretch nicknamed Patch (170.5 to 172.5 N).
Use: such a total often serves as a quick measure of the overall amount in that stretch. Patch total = 991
